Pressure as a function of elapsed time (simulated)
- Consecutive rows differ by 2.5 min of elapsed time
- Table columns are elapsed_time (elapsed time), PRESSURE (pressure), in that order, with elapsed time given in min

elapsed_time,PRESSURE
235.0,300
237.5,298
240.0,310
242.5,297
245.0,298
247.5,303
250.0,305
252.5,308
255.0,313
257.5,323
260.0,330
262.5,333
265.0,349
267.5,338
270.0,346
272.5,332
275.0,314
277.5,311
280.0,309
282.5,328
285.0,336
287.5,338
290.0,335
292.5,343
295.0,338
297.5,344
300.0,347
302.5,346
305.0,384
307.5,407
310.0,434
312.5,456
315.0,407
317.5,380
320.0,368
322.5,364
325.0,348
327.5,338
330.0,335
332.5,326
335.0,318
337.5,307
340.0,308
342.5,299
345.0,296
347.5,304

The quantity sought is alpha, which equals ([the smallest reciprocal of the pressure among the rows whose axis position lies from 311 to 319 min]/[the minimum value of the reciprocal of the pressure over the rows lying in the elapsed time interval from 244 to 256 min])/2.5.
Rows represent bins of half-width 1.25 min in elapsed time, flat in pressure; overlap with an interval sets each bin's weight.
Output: 0.27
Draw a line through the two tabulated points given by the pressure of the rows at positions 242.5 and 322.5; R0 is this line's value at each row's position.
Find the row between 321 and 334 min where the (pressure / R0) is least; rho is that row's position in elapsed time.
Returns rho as 332.5 min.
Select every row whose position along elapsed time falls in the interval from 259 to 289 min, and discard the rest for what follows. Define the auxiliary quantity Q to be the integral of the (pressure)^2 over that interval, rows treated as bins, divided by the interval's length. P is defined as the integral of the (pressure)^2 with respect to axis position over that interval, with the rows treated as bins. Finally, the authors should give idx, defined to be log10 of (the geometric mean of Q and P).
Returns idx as 5.78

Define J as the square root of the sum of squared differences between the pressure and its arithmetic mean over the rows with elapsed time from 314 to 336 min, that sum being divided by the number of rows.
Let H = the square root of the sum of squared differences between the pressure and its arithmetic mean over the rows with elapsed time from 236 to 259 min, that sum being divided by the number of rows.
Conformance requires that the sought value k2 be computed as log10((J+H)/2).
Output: 1.24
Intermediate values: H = 8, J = 27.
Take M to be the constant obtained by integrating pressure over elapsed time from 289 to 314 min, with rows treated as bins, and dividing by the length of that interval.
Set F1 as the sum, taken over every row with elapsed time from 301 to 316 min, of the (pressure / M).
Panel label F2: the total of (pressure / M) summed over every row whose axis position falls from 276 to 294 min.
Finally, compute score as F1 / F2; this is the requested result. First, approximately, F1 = 7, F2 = 6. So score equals 1.1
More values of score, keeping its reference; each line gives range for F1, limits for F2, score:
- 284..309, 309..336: 0.9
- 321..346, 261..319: 0.4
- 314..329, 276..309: 0.5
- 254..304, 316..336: 2.4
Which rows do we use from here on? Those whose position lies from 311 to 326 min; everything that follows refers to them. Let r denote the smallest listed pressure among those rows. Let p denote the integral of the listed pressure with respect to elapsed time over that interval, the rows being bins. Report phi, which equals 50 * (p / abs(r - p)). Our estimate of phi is 53.17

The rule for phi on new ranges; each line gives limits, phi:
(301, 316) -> 53.02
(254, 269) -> 53.36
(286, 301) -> 53.51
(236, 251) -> 53.51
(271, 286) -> 53.42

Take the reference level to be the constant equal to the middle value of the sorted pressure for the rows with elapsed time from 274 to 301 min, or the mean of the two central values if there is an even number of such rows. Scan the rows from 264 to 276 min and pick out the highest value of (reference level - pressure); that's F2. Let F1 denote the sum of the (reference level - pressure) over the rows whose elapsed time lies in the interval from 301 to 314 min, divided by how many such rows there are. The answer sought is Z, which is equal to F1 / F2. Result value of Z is -3.2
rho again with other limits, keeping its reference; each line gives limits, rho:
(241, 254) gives 245.0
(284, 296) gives 295.0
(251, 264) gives 252.5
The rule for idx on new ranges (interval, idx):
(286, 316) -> 5.89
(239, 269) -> 5.74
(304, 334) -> 5.90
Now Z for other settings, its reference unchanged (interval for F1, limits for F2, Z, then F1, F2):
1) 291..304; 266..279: -0.3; -8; 25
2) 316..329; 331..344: -0.6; -24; 37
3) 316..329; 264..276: -1.1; -24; 22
